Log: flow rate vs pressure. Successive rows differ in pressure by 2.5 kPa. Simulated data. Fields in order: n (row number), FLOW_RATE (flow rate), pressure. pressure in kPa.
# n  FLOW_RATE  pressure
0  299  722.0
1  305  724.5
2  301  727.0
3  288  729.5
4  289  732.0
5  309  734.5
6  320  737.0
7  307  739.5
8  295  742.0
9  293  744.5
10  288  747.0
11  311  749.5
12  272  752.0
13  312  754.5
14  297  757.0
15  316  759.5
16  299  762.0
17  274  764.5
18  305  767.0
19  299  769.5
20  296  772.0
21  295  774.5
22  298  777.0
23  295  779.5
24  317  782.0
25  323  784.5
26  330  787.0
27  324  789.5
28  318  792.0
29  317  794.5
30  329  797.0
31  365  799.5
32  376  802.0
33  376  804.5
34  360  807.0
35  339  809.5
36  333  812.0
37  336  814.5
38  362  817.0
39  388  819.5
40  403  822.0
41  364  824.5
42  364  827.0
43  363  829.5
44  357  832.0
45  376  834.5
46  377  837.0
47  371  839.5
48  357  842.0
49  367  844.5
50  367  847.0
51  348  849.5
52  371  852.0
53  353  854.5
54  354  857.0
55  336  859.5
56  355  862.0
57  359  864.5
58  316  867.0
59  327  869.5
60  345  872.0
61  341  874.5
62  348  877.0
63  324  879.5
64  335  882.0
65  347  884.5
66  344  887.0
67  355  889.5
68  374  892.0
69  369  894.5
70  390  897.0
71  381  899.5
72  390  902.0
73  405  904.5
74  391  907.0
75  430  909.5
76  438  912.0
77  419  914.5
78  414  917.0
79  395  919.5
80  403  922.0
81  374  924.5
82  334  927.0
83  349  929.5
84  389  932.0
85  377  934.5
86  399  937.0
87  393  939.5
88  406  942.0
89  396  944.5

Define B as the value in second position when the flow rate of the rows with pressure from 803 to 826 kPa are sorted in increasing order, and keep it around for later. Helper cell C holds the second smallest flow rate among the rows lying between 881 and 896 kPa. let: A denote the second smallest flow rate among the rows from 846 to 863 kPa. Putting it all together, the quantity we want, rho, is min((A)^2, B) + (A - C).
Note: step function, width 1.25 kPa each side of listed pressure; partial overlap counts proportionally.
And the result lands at 340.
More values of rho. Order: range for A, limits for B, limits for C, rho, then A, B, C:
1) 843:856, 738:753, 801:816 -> 305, 353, 288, 336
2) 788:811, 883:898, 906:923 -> 270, 318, 347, 395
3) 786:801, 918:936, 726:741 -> 378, 318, 349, 289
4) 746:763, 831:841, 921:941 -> 310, 288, 371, 349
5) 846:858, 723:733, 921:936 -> 293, 353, 289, 349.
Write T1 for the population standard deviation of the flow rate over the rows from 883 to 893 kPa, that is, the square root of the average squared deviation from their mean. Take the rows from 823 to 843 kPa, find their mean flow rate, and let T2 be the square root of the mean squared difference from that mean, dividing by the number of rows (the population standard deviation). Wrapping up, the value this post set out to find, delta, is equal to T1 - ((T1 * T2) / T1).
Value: 4.4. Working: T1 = 11.7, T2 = 7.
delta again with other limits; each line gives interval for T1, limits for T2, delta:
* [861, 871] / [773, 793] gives 4.9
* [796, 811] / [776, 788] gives 4.0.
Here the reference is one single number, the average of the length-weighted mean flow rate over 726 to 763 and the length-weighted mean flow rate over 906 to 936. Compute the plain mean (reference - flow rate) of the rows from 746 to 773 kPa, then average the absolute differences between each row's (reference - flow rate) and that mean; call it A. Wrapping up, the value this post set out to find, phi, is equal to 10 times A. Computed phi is 107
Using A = 11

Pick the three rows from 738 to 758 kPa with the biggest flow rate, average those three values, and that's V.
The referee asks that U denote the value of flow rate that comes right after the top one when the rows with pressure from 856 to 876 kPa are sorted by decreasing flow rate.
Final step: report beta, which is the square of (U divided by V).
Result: 1.31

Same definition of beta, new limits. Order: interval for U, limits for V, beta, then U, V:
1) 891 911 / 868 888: 1.36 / 405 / 347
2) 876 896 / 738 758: 1.42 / 369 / 310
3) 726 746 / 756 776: 1.02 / 309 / 307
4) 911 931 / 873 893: 1.36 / 419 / 359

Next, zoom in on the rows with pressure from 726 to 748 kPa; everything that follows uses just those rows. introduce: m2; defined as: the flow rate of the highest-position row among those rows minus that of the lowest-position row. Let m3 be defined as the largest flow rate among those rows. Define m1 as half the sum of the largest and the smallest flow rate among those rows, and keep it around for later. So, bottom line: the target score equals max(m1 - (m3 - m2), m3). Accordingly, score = 320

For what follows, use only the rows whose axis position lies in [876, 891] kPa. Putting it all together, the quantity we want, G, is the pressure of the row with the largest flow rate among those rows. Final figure 889.5 kPa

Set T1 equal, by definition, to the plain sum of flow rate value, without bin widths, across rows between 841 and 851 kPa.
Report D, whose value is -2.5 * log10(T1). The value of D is -7.895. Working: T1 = 1439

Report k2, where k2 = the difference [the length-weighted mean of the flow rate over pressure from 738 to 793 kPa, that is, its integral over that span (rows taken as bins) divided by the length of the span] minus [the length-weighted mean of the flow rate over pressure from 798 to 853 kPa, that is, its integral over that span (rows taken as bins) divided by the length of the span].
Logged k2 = -61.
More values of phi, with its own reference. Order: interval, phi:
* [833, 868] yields 121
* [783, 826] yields 232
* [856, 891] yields 103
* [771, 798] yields 123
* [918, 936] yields 189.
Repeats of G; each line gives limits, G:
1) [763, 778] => 767.0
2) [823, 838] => 837.0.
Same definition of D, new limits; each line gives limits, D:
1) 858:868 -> -7.839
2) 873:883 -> -7.824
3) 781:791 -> -7.780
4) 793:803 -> -7.855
